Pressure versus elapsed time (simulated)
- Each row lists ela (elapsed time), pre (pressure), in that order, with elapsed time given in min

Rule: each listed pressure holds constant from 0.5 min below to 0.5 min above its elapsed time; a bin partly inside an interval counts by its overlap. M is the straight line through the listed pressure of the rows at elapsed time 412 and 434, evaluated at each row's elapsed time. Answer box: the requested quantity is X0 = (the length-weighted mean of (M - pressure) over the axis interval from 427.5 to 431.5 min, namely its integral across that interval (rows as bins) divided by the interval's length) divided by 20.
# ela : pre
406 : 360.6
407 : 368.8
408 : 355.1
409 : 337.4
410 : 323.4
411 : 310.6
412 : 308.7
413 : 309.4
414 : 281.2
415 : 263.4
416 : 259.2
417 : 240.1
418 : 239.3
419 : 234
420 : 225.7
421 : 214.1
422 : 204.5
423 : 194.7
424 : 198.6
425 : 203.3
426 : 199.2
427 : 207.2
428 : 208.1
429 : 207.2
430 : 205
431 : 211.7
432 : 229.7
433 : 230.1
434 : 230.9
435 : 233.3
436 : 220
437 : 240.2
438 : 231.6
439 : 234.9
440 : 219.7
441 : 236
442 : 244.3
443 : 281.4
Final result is 1.9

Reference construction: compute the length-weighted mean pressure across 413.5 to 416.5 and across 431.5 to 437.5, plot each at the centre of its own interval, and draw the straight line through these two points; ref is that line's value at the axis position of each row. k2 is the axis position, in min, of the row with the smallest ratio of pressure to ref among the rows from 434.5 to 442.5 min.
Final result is 436 min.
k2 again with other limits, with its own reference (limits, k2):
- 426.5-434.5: 427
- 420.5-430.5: 423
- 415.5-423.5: 423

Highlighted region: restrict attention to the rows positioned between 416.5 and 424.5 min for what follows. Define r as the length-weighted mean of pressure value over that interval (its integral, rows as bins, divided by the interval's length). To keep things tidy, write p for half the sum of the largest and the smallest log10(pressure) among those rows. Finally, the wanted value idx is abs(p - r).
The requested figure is 217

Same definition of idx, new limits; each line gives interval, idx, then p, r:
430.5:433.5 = 221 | 2.34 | 224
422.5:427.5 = 198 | 2.30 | 201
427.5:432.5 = 210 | 2.34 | 212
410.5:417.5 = 279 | 2.44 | 282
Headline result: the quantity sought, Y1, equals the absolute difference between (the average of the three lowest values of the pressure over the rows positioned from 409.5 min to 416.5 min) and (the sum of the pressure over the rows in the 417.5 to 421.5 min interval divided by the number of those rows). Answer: 40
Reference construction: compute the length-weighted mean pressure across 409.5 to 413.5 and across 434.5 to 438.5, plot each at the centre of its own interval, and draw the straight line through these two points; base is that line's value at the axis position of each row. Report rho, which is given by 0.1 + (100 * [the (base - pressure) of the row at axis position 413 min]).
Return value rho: -128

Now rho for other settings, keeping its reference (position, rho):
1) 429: 4860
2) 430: 4753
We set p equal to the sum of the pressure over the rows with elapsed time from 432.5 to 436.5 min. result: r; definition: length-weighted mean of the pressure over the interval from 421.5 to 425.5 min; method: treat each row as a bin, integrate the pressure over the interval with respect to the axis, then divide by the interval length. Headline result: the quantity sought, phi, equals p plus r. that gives 1115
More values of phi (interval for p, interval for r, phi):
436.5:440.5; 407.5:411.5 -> 1258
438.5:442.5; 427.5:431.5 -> 1143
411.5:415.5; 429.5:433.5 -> 1382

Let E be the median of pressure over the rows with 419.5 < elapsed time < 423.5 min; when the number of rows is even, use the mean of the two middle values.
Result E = 209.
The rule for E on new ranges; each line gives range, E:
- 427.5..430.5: 207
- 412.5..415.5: 281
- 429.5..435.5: 230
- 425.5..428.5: 207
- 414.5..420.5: 240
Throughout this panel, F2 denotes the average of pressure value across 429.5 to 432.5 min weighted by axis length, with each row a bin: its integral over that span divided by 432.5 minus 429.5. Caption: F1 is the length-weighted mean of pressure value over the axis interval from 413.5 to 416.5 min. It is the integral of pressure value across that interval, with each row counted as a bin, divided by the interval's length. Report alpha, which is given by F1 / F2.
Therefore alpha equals 1.24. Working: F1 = 268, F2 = 215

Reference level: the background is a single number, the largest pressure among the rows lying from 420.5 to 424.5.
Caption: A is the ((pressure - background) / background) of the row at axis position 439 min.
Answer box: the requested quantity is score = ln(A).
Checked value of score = -2.3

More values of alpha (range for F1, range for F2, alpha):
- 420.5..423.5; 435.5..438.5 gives 0.89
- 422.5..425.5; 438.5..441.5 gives 0.86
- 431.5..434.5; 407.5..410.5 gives 0.68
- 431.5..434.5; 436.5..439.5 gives 0.98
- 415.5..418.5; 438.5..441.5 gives 1.07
